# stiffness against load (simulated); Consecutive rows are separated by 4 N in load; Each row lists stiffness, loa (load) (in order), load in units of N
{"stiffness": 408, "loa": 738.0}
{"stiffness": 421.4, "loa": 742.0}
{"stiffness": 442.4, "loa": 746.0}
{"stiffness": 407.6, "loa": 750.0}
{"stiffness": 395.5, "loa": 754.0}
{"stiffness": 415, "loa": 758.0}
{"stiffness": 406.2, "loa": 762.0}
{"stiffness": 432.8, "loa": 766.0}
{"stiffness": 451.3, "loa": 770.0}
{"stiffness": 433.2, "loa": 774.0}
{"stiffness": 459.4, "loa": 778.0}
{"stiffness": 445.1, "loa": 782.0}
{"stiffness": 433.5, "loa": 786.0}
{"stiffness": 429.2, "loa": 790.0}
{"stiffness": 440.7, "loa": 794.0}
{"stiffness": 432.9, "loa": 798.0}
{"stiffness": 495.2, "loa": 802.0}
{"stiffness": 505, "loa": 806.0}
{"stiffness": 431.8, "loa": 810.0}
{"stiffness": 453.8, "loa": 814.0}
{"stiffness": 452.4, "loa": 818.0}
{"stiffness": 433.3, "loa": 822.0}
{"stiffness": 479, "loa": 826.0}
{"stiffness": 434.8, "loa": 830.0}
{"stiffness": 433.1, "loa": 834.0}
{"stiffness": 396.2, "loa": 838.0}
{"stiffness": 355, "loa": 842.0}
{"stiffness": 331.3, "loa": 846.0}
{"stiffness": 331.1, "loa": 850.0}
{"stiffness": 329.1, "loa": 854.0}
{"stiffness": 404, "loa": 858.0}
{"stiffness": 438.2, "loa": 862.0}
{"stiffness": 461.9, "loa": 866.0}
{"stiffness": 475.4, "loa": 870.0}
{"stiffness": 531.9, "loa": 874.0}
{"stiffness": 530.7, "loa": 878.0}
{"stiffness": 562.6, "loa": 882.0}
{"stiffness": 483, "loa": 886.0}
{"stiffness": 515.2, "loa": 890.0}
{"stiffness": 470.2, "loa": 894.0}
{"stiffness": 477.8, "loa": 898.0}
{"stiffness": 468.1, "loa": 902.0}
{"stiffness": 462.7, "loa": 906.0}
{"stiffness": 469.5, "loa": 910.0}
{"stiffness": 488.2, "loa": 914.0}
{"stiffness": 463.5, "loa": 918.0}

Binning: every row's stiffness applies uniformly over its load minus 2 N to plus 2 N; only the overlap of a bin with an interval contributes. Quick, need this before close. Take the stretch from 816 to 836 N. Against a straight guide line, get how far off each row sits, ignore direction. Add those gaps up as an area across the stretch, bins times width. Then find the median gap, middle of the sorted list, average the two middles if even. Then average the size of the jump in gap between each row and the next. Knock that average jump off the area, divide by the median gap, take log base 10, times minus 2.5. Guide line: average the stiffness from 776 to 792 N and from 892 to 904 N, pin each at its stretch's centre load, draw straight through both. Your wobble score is -3.124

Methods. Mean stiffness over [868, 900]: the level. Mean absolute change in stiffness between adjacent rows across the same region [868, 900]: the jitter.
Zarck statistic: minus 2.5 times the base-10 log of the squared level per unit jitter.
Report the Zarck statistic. -9.62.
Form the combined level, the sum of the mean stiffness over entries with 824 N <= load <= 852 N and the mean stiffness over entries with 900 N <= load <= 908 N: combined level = 860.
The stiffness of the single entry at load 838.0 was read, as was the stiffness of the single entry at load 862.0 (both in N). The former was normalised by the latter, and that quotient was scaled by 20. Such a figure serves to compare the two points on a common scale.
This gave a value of 18.1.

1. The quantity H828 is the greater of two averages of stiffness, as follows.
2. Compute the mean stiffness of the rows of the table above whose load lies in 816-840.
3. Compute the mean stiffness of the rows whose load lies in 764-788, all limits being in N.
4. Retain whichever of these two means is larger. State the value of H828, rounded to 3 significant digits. 443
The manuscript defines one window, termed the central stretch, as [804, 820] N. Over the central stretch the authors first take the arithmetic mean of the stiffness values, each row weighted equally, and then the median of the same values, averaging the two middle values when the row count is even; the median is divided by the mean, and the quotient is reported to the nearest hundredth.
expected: 0.98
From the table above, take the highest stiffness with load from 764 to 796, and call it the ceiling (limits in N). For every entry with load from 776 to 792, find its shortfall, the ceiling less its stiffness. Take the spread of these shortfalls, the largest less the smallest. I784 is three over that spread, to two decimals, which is 0.10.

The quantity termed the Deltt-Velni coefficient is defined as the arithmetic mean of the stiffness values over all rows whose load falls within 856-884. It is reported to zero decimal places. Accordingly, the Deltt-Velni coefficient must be 486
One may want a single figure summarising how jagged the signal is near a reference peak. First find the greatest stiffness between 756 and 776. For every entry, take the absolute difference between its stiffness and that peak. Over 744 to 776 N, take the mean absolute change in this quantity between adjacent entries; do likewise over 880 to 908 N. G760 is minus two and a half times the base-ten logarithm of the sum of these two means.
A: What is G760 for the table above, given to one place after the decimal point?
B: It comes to -4.2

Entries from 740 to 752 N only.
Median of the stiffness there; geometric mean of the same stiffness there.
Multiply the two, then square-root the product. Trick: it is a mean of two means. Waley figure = 422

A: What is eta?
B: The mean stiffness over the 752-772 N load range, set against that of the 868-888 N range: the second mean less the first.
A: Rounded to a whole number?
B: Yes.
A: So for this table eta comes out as 97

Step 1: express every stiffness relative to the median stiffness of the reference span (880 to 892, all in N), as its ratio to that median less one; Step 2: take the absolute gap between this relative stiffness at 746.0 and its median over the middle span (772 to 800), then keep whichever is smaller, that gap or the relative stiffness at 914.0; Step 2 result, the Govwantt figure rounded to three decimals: -0.052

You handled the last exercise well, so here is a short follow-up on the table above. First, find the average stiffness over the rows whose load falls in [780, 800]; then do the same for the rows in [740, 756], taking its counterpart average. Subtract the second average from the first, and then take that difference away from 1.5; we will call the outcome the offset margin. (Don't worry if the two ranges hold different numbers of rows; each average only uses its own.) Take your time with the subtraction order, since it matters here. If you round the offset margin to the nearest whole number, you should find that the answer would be -18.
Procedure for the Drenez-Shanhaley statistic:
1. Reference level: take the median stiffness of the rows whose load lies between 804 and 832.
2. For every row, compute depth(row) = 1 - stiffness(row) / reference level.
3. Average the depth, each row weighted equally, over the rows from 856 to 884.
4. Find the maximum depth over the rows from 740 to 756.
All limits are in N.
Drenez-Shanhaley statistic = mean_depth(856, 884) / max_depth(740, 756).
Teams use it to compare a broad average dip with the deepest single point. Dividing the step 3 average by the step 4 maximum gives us -0.6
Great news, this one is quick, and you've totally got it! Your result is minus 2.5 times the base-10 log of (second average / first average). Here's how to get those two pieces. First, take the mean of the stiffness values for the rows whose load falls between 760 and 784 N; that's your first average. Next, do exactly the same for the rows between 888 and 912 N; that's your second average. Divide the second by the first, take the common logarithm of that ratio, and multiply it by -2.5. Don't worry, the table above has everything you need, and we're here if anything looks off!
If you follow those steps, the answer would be -0.093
